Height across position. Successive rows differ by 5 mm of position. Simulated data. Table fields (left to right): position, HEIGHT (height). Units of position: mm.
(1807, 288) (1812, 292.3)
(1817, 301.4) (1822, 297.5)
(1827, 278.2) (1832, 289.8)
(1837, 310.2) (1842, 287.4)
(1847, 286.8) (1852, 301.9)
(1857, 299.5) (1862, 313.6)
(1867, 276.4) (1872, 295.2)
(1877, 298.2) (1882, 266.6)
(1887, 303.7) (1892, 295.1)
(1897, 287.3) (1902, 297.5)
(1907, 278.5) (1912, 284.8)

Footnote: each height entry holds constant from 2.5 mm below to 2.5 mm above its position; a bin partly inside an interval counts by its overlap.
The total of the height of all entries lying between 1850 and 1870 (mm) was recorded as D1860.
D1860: 1191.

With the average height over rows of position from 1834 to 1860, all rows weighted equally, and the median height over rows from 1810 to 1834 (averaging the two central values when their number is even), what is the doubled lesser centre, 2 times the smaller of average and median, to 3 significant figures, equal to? 585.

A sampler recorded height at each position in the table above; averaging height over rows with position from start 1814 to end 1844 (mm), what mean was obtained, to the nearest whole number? 294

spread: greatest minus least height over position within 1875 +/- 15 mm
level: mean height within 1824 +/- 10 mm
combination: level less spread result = 245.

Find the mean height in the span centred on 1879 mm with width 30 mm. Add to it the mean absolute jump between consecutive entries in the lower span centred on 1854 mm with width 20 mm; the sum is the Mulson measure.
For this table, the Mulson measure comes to 300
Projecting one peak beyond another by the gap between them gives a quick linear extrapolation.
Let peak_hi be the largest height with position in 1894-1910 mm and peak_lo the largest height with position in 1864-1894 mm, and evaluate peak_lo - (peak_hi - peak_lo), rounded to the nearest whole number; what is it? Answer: 310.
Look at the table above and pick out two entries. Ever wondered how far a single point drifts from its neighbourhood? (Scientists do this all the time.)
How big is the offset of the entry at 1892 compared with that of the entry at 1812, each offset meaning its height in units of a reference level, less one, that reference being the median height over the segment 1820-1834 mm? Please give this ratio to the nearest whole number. 2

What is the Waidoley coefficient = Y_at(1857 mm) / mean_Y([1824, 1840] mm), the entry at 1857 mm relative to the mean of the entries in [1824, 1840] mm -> 1.02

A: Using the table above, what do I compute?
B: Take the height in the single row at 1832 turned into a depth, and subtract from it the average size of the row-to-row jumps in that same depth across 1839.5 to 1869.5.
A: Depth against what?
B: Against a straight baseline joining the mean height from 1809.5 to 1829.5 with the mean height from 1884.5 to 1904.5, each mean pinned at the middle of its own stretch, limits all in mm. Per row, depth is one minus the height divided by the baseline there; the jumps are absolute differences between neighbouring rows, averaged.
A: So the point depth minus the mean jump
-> -0.037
